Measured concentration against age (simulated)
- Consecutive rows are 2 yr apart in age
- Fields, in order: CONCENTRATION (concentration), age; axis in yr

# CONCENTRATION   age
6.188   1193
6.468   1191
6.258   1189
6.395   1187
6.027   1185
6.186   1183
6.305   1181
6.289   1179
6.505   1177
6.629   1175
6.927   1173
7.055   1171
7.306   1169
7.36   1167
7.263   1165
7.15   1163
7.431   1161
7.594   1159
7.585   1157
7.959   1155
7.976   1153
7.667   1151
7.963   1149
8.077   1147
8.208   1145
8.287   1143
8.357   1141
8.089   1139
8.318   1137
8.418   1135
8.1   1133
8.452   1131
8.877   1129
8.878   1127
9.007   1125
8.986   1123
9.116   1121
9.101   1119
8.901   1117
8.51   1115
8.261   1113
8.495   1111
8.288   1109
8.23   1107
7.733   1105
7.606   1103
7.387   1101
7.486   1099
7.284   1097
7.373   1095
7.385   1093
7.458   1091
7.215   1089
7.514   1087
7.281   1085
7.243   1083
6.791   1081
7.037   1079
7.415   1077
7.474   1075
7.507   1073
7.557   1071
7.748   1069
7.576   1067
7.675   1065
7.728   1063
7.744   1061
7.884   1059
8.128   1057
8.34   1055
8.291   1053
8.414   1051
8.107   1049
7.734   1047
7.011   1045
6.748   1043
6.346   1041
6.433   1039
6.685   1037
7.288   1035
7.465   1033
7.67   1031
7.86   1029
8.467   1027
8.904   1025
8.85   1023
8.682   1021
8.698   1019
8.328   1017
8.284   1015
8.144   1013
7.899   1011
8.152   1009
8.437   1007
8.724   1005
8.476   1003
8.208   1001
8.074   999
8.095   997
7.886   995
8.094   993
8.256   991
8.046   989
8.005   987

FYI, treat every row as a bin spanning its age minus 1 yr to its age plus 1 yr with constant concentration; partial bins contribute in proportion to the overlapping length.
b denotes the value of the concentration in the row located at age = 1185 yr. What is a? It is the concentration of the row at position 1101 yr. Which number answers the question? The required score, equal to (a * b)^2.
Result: 1982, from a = 7.387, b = 6.027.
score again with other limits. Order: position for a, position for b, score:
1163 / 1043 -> 2328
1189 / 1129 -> 3086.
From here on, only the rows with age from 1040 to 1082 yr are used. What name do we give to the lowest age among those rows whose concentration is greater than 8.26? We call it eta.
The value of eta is 1051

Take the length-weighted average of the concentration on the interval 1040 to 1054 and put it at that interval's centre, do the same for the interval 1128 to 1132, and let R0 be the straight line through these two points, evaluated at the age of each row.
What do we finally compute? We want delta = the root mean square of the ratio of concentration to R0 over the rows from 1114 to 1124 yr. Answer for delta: 1.05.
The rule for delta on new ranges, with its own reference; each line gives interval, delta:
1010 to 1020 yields 1.17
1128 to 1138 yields 0.97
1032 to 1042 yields 0.93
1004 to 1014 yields 1.18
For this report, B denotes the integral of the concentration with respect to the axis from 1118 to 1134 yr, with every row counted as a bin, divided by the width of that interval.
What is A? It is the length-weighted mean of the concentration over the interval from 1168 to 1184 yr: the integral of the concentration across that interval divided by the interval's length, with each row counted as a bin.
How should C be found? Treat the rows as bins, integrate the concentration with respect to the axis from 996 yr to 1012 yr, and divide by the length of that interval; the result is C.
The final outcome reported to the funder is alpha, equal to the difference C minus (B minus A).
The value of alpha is 6.1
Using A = 6.7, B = 8.8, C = 8.26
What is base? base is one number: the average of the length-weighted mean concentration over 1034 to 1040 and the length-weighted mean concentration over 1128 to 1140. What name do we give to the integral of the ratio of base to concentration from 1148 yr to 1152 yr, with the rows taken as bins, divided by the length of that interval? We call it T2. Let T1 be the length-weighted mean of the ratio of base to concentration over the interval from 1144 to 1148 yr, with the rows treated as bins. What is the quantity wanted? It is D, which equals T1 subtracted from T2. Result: 0.04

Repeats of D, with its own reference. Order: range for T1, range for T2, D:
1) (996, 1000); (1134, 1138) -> -0.03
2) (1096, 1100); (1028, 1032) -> -0.05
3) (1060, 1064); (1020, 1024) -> -0.12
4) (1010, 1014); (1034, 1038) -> 0.14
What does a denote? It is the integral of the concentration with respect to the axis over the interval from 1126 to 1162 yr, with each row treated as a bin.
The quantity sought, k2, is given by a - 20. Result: 272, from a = 292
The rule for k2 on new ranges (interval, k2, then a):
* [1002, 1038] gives 274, 294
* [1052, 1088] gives 254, 274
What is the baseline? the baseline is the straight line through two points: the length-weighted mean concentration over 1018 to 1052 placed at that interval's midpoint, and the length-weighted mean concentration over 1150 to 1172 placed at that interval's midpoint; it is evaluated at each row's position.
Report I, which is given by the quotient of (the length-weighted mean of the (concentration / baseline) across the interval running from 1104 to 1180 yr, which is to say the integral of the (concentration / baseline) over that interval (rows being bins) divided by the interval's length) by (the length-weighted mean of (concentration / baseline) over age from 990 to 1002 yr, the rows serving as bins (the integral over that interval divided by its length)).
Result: 1.02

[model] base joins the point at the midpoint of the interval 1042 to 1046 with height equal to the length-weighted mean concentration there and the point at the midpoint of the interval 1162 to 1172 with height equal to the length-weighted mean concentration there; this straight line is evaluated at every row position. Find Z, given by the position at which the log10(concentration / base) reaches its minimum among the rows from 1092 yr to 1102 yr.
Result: 1097 yr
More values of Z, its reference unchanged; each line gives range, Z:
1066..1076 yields 1075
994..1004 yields 995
